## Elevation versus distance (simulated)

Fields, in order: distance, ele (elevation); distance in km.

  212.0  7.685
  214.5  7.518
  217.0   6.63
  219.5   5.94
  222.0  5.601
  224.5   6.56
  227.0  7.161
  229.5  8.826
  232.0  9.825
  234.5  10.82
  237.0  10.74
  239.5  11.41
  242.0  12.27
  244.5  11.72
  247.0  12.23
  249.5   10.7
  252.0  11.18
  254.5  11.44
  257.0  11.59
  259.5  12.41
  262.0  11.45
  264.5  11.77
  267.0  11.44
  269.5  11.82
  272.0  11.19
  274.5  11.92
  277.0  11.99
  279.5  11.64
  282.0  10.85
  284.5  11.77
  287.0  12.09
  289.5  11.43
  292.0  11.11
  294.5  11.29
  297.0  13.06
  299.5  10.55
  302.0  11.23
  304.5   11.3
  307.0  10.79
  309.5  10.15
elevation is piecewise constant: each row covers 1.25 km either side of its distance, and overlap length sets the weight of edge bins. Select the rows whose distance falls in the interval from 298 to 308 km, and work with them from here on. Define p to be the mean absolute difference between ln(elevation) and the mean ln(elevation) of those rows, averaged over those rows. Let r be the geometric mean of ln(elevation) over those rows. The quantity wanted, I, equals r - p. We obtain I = 2.37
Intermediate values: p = 0.027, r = 2.394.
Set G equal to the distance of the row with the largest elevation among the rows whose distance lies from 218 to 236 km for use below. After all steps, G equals 234.5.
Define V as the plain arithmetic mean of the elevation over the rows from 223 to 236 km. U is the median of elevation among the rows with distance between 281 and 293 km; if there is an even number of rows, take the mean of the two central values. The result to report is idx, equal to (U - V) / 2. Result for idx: 1.40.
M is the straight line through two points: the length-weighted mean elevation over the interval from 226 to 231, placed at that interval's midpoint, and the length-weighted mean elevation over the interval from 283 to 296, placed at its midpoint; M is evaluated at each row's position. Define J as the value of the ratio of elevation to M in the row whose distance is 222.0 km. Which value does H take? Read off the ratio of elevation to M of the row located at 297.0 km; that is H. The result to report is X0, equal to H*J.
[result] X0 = 0.8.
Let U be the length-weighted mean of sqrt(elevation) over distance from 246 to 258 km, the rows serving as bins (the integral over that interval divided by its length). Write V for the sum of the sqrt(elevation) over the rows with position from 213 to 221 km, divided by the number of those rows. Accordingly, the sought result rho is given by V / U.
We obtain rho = 0.77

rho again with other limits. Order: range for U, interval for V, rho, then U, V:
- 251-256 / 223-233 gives 0.84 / 3.37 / 2.8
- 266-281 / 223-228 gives 0.77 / 3.41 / 2.6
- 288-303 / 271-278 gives 1.01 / 3.38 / 3.4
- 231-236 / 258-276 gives 1.06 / 3.22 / 3.4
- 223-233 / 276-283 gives 1.20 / 2.82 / 3.4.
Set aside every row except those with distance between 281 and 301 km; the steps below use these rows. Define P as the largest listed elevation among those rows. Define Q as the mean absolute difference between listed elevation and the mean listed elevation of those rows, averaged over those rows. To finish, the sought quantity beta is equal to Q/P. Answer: 0.045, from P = 13.06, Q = 0.59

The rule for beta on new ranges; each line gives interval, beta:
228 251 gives 0.069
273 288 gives 0.026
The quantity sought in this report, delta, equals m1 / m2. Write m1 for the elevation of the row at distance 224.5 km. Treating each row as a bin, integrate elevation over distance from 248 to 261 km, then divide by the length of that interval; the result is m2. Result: 0.57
